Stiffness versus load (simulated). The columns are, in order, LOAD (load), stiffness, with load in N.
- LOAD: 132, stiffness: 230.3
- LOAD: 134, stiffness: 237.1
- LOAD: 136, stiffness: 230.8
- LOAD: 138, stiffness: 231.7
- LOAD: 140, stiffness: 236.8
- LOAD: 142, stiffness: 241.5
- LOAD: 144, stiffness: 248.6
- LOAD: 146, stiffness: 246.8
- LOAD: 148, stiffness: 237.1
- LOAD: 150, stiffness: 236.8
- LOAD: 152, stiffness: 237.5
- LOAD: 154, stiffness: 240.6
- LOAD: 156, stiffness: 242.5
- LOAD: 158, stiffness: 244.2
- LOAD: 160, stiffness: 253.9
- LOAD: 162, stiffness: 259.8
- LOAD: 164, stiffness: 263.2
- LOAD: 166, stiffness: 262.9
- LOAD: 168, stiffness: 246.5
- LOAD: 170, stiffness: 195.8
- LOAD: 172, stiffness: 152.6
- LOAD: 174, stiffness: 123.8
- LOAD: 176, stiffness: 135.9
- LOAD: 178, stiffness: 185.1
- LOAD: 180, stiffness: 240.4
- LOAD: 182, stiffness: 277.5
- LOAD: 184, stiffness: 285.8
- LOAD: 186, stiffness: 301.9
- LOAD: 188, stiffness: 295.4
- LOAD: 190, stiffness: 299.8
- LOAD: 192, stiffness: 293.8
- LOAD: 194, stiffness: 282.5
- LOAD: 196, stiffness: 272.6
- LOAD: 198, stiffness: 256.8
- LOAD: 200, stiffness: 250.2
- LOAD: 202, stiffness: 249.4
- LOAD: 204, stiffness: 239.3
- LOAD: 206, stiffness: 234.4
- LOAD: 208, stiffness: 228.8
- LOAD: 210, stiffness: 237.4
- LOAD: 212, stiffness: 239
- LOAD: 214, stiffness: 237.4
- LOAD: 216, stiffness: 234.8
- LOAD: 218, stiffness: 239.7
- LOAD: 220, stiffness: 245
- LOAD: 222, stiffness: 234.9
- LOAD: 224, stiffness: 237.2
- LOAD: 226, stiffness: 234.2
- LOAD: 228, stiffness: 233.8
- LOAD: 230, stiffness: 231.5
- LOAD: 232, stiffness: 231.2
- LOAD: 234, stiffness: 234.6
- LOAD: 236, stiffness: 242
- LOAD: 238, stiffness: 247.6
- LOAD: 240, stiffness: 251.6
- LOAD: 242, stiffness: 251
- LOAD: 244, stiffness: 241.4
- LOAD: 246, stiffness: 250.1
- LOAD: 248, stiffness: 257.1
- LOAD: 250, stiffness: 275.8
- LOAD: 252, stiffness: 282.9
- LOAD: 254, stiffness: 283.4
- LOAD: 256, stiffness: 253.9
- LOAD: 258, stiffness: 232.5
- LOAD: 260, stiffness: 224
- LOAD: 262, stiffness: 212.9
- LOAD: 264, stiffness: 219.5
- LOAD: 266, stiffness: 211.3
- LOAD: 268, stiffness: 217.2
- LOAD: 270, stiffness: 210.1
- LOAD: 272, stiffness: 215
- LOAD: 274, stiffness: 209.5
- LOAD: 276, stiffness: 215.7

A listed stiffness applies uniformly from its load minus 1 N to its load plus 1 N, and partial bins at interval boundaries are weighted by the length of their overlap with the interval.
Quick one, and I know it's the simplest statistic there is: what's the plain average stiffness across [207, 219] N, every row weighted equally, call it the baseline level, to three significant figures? 236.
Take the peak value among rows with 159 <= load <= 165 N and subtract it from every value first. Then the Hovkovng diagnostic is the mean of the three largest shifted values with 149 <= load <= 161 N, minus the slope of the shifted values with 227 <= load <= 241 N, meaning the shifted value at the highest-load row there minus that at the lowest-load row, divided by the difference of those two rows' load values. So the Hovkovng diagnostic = -18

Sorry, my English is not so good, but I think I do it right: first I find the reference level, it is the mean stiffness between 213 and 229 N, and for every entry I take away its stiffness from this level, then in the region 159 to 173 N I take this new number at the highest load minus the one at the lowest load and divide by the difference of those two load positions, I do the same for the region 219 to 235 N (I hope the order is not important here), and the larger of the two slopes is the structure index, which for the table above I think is 8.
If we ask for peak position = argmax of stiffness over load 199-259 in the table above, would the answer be 254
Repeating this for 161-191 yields 186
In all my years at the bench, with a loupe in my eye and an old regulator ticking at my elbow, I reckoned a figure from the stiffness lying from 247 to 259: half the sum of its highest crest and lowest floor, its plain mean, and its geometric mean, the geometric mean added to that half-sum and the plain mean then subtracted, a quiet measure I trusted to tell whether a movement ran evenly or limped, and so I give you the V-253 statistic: 257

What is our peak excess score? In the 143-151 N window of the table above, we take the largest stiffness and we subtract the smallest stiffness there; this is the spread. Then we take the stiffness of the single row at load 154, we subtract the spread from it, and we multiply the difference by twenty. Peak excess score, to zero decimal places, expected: 4576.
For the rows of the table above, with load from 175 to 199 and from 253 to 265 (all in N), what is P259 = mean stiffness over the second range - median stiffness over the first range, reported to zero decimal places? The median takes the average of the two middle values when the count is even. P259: -42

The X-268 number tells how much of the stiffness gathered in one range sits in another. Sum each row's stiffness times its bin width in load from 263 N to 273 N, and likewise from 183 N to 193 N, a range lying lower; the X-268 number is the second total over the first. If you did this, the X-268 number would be 1.38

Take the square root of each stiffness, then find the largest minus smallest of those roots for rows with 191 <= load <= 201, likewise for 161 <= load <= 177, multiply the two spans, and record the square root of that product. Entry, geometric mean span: 2.60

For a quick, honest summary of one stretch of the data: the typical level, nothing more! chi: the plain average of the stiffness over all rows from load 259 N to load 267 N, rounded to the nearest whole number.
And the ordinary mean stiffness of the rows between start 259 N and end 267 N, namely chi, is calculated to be 217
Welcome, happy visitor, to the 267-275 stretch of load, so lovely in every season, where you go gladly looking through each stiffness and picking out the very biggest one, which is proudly 217.2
